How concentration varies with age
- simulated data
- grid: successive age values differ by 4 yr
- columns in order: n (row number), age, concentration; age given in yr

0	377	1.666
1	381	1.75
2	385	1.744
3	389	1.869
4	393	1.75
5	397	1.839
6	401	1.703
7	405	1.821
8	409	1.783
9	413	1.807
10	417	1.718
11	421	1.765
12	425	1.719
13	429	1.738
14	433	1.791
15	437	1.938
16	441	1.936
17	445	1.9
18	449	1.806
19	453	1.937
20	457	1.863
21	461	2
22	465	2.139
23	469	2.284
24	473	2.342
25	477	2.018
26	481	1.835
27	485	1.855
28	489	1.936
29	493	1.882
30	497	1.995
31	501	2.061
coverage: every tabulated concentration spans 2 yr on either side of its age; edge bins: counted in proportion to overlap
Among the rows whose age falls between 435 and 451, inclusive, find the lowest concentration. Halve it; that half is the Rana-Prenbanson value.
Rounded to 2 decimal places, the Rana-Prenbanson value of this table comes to 0.90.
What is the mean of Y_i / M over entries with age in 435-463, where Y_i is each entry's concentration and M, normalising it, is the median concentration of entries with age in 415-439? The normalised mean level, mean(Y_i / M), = 1.09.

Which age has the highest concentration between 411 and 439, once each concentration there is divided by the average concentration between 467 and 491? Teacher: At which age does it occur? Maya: 437 yr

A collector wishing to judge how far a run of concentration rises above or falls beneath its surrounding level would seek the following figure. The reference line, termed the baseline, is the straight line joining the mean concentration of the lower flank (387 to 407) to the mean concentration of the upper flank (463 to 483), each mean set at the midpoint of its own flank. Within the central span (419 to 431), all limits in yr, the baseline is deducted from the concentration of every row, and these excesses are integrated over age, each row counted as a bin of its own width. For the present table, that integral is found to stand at -2.1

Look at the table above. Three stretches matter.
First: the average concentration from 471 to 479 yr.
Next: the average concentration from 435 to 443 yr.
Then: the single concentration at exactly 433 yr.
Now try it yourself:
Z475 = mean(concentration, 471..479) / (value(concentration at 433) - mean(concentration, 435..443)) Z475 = -15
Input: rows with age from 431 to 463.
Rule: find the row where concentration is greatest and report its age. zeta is 461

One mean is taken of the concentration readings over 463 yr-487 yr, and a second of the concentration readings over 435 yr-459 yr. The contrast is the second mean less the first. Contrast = -0.18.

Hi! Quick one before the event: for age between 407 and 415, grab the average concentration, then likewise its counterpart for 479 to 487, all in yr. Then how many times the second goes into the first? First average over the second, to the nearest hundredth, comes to 0.97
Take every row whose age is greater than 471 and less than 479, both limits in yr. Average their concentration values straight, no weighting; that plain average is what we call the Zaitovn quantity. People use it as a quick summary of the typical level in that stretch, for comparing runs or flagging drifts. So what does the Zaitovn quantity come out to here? 2.18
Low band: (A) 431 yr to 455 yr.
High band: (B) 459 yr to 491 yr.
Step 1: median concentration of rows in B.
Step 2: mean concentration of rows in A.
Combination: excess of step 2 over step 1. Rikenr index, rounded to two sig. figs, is -0.12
